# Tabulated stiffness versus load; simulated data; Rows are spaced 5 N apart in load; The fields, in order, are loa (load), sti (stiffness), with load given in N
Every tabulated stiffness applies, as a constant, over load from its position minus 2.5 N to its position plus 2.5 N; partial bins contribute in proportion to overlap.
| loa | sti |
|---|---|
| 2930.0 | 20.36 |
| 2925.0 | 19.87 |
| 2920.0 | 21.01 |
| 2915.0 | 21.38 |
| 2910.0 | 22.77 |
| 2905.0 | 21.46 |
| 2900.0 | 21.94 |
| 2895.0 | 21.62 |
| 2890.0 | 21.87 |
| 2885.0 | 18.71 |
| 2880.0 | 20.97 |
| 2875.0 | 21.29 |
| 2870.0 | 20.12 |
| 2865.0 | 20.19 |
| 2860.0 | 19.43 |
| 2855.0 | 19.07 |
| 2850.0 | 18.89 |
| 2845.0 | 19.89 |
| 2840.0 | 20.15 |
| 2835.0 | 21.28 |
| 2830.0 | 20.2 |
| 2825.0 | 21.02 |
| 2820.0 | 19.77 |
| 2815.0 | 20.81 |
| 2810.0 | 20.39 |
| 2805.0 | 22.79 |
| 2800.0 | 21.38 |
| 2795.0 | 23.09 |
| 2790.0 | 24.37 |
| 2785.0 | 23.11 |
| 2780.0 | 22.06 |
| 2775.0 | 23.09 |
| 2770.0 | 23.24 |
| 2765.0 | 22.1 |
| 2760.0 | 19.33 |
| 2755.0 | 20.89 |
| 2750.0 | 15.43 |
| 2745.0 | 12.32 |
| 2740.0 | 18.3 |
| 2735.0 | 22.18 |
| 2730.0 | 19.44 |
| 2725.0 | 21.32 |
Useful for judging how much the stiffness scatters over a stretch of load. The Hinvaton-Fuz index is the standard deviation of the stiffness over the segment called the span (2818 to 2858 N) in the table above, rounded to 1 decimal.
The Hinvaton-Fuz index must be 0.8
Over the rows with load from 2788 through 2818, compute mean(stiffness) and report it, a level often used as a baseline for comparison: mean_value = 22.1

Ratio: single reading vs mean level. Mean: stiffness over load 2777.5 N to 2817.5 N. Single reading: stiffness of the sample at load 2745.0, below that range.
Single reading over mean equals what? 0.6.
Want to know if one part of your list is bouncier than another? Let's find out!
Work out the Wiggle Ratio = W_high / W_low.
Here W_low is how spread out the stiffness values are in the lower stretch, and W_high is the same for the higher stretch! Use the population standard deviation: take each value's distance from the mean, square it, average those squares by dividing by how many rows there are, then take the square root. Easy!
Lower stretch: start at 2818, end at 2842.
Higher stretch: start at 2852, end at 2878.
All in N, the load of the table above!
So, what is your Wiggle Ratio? 1.3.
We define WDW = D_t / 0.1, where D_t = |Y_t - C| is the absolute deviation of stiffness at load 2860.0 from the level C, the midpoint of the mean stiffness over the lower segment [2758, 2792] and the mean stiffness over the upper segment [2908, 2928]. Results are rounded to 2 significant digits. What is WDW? 24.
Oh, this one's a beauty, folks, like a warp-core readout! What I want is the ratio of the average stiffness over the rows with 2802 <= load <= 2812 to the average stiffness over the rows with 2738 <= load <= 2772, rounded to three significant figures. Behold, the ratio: 1.15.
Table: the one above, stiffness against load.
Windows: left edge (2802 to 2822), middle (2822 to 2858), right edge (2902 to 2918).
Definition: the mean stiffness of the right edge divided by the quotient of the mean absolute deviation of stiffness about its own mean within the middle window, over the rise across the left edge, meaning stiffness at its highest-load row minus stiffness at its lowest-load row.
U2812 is -98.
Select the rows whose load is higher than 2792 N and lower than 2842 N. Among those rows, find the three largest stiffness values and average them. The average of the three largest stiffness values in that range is 22.4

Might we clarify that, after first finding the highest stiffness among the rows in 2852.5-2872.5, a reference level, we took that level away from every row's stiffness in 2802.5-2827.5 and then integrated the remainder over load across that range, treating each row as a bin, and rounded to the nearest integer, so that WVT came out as 19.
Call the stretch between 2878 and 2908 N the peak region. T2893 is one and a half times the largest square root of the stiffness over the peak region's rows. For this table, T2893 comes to 7.03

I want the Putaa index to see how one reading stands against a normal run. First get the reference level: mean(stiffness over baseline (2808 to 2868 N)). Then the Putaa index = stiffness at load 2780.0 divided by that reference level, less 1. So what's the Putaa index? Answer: 0.10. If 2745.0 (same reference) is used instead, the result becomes -0.39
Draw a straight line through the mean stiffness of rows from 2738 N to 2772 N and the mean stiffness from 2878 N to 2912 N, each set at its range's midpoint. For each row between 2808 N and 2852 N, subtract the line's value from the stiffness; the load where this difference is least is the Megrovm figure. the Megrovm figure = 2850.0 N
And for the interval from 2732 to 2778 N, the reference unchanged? 2745.0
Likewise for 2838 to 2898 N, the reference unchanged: 2885.0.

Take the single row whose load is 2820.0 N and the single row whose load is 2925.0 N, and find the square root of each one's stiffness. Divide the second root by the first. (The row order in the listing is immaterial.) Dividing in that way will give 1.00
